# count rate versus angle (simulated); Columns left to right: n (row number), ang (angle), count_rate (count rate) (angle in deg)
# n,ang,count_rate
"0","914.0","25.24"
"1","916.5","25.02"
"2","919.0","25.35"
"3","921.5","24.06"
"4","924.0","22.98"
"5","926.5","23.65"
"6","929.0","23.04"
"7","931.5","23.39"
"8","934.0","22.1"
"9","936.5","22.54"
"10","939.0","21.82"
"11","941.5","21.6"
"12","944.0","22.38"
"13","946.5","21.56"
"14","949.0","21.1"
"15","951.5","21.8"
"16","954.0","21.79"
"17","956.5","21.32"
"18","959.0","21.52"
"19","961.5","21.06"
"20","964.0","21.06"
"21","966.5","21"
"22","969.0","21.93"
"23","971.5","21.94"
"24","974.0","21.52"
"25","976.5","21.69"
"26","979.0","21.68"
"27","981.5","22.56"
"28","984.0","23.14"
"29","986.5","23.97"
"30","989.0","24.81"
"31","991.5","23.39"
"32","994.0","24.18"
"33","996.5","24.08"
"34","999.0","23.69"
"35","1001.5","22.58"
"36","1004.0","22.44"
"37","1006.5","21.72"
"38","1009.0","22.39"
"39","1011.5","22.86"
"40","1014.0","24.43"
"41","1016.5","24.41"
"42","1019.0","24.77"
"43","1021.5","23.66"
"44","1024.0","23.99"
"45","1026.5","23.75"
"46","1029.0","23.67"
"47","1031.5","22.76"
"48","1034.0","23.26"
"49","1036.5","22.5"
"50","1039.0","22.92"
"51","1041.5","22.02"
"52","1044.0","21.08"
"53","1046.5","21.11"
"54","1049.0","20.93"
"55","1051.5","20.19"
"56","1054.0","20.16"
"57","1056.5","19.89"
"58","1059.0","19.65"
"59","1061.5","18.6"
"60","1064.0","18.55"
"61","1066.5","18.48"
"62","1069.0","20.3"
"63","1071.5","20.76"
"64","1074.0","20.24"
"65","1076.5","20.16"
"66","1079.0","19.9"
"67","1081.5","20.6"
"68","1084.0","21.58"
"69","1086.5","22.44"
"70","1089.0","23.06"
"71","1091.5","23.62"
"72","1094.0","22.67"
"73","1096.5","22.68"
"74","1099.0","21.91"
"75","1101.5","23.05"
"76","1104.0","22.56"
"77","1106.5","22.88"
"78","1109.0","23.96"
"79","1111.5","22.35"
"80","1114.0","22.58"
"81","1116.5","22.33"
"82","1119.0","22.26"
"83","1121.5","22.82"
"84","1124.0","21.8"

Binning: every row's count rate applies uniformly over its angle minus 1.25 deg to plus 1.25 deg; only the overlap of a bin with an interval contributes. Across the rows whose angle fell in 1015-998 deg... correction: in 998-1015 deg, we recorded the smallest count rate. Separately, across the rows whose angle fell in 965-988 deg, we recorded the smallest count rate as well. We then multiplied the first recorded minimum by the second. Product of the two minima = 456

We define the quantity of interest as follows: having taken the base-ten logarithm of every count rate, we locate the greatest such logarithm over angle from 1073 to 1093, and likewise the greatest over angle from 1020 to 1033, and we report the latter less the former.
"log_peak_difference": 0.007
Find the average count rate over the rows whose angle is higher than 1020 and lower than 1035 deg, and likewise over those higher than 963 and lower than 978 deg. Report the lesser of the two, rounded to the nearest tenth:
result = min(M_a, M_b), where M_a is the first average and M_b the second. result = 21.5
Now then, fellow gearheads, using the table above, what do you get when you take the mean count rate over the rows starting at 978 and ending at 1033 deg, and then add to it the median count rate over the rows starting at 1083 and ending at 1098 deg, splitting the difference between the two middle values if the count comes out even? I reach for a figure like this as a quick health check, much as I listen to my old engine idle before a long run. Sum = 46.1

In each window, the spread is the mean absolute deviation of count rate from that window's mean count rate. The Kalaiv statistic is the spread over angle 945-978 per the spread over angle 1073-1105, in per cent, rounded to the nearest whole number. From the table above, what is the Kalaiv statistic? 27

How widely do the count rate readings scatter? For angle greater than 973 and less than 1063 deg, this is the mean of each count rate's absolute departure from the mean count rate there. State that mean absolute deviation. 1.3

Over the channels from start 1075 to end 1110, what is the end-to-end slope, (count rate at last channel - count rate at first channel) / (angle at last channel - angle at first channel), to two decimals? 0.12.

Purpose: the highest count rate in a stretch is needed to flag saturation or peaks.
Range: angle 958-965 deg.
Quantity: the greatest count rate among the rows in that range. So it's 21.52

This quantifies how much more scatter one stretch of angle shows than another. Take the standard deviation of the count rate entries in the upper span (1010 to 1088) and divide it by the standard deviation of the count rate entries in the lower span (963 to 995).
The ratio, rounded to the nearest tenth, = 1.5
